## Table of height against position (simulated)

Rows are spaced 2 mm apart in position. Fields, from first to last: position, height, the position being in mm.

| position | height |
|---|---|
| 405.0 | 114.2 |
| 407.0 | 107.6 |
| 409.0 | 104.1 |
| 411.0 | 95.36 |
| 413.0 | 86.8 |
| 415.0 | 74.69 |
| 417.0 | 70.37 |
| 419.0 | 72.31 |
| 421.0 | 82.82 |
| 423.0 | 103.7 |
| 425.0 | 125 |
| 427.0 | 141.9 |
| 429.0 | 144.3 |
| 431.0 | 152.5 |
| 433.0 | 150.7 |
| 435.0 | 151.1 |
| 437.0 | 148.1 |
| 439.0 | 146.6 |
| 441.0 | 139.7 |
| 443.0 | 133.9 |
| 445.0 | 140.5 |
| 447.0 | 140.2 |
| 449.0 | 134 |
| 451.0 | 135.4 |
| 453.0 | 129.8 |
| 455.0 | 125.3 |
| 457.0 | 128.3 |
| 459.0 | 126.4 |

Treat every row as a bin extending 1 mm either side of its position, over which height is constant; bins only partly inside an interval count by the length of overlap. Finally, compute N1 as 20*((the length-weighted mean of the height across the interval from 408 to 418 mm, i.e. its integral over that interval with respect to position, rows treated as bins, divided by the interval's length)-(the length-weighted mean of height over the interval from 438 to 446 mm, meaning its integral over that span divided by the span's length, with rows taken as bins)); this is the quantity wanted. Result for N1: -1078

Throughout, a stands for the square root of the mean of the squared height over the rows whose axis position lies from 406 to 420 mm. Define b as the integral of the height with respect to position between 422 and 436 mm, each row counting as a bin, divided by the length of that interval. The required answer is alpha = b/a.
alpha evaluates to 1.56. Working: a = 88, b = 138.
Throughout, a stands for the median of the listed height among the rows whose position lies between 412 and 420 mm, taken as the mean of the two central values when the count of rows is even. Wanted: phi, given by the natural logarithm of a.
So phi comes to 4.30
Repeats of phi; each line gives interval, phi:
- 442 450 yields 4.92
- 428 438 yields 5.02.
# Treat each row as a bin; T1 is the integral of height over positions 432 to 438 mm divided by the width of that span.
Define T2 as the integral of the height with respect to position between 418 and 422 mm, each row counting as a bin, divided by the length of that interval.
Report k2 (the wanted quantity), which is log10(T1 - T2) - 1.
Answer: 0.86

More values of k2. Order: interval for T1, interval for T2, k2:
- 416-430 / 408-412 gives -0.22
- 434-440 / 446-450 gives 0.06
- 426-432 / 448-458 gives 0.20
